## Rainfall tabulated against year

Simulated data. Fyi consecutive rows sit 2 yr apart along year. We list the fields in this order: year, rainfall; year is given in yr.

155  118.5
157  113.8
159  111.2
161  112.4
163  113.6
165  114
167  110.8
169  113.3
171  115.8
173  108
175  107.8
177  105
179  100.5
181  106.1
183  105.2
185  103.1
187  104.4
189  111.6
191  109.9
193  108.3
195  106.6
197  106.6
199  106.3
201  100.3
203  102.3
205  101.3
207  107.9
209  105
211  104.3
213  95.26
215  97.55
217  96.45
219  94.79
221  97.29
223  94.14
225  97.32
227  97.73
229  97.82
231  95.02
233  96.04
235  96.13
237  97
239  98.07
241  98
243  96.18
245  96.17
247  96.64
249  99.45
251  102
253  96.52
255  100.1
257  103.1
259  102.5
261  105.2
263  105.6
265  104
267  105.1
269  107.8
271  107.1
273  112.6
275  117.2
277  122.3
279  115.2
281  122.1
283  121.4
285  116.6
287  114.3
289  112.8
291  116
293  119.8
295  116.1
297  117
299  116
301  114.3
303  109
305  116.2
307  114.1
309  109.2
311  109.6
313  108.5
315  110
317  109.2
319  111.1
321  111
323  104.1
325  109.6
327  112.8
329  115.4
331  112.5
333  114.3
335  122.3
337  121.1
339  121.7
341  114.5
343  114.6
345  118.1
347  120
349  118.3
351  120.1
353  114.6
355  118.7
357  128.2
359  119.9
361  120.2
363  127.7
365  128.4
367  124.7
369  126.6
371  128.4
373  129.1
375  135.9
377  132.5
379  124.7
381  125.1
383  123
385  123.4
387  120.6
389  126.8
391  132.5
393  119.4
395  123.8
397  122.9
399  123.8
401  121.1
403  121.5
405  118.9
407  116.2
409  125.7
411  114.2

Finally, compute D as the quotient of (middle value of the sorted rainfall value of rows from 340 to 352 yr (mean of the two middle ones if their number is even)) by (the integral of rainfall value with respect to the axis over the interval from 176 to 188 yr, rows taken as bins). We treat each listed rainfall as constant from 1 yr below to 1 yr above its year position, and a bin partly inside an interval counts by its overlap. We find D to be 0.095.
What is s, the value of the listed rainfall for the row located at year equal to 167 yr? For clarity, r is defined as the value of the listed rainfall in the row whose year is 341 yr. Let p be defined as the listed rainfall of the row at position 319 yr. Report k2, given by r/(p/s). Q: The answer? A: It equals 114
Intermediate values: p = 111.1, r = 114.5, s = 110.8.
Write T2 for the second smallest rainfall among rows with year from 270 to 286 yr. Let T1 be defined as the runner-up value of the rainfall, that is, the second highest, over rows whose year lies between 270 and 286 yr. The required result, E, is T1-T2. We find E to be 9.5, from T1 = 122.1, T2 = 112.6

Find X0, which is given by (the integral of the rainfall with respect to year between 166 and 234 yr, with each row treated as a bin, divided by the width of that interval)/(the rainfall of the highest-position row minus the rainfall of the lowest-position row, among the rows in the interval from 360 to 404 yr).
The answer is 79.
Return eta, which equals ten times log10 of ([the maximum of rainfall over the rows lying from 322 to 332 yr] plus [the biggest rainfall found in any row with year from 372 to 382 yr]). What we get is 24.00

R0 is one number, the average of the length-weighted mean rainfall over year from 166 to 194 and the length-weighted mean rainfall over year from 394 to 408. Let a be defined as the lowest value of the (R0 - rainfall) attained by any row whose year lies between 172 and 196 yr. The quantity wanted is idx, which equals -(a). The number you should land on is -3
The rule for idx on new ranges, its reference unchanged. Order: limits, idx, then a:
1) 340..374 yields 15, -15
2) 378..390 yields 12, -12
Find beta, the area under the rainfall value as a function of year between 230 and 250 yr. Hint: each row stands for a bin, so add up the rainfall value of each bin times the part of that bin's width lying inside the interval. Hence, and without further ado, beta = 1937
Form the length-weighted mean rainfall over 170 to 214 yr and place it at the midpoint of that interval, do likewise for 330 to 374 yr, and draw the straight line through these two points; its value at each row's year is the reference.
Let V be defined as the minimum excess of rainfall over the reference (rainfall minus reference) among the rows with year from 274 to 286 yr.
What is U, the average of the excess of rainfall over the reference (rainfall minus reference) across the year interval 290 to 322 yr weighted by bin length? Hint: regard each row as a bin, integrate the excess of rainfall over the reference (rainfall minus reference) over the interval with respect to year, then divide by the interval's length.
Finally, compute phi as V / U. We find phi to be -0.3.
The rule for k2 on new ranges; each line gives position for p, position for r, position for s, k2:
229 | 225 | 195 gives 106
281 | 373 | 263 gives 112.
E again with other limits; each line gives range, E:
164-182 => 9.0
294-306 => 1.9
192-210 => 6.6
